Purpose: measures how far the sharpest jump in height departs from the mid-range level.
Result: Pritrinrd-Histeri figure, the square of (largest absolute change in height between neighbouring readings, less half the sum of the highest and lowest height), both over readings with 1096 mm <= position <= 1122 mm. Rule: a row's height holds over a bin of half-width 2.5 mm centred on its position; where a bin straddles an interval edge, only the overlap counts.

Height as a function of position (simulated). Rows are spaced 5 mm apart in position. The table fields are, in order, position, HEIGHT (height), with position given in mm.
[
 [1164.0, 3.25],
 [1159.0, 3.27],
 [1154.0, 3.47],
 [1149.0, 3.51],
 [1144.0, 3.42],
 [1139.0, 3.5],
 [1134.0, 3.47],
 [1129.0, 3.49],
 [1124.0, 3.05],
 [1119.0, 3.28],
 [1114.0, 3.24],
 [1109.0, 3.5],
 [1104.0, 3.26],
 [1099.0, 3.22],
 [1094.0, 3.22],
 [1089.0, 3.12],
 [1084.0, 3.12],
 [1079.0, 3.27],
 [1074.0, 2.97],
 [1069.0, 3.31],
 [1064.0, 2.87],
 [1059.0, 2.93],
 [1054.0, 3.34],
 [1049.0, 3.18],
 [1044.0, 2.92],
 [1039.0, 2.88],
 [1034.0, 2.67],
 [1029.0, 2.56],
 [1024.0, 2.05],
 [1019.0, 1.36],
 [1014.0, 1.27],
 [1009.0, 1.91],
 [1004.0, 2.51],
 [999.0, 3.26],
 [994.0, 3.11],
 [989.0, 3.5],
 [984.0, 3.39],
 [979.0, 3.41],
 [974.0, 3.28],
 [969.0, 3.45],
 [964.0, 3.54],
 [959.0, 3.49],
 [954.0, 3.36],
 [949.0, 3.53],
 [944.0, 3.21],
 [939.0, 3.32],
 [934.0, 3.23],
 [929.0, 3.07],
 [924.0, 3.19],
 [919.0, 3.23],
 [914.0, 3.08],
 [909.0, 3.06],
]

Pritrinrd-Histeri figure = 10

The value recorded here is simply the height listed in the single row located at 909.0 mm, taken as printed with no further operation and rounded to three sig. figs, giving 3.06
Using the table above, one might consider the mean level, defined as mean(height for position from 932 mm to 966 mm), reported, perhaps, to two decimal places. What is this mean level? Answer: 3.38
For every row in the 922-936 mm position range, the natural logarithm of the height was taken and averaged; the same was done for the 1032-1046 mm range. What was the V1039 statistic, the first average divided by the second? 1.11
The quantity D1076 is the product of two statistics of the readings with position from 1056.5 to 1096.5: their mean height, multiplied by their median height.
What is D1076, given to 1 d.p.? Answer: 9.7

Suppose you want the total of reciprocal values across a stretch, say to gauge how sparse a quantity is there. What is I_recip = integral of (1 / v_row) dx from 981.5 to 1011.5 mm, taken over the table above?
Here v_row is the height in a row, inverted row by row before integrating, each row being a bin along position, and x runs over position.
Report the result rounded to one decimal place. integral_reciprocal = 10.7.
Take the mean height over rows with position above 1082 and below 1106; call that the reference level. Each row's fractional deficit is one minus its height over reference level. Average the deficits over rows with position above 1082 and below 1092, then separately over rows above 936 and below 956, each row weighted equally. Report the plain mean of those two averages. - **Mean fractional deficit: -0.016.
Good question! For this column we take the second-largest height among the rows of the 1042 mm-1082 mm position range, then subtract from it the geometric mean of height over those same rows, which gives 0.22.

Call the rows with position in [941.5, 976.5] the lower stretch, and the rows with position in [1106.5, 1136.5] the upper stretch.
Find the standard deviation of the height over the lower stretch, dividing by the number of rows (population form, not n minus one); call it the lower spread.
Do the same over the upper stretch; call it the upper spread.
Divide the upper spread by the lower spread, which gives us 1.4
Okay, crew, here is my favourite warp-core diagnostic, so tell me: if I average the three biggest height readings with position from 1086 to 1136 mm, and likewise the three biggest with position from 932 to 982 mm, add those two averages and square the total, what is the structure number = 49.1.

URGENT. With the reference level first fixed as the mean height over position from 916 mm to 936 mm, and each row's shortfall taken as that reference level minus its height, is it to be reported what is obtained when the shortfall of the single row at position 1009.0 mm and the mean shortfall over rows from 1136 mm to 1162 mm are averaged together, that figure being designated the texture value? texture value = 0.51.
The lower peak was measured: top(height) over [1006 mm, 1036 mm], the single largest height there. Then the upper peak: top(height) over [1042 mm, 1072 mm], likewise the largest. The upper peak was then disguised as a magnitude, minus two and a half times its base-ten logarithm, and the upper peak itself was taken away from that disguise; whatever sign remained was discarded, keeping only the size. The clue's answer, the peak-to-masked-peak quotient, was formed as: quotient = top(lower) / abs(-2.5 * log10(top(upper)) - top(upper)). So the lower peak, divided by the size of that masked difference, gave 0.574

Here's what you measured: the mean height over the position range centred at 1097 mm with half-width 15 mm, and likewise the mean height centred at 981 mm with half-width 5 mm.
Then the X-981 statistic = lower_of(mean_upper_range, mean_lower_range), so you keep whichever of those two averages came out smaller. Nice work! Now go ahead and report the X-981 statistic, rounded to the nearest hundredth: 3.24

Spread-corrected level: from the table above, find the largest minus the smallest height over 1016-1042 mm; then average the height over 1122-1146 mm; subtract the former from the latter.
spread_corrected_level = 1.9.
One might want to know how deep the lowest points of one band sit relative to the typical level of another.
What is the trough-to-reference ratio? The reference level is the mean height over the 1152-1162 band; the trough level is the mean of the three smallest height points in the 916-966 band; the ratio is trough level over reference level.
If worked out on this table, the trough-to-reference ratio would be 0.94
